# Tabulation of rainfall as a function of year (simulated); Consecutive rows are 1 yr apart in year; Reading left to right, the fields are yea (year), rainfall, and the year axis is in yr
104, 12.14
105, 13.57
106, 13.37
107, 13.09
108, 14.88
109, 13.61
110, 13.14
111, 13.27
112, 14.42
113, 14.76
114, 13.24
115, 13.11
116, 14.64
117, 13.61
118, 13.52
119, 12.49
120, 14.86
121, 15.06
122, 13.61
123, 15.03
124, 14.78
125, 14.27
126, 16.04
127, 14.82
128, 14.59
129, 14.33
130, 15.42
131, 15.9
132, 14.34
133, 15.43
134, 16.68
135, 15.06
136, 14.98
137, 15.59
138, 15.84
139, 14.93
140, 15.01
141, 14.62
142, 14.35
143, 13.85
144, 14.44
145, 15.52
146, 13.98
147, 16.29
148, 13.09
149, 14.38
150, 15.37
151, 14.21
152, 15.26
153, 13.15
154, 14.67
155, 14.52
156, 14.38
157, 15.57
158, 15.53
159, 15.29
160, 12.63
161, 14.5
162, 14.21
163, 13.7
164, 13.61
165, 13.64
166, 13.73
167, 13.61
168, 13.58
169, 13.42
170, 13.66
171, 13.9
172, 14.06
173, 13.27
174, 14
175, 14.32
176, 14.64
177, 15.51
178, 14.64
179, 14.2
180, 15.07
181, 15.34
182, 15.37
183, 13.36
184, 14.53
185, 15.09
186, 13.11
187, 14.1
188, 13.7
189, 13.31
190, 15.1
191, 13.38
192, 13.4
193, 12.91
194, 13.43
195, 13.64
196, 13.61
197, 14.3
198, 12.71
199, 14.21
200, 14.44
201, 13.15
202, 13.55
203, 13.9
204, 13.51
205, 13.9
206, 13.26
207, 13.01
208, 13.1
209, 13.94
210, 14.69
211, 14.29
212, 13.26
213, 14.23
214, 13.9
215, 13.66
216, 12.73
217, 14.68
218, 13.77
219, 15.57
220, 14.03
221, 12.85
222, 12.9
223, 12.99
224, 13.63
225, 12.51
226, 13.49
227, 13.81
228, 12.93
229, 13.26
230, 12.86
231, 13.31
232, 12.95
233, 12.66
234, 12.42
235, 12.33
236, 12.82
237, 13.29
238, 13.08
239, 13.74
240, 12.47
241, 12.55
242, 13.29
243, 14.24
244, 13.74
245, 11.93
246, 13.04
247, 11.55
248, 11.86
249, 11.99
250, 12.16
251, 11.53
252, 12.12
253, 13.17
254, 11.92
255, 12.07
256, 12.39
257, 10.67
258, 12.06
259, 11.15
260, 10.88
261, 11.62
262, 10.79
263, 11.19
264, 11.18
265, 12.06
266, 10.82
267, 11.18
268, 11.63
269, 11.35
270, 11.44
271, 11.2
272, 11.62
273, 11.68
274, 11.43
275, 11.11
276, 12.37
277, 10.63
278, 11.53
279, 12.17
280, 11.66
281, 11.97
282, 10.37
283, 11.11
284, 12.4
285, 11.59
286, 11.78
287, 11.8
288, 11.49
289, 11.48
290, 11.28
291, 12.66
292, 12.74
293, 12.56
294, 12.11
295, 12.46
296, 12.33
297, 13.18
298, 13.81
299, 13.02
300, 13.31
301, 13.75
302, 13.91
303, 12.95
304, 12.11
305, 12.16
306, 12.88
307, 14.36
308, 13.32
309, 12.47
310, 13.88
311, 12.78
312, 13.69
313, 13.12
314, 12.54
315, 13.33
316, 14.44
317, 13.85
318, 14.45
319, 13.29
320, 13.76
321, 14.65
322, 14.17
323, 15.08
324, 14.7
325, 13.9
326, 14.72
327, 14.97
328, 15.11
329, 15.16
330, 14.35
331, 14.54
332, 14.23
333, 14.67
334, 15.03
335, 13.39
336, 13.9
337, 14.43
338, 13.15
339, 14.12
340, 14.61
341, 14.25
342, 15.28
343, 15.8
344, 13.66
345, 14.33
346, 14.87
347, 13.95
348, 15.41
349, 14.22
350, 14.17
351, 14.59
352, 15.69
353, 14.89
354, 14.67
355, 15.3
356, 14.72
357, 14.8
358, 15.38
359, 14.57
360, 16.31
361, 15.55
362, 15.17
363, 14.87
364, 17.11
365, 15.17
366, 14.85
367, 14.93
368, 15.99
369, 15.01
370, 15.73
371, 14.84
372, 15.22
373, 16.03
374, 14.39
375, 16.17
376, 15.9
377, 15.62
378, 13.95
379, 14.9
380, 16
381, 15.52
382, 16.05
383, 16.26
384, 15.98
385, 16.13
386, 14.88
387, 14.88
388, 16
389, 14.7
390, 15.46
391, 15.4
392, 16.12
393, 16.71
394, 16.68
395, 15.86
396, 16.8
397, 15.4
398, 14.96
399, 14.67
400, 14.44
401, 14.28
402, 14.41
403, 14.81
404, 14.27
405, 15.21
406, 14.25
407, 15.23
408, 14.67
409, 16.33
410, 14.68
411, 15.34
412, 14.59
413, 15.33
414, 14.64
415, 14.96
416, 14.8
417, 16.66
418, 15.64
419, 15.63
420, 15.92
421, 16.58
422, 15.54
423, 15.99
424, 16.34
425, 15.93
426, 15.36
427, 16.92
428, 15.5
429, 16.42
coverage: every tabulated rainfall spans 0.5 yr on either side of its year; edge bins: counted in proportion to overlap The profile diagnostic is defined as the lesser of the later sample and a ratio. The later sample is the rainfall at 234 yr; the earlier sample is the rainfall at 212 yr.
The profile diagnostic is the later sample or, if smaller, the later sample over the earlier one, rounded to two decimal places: 0.94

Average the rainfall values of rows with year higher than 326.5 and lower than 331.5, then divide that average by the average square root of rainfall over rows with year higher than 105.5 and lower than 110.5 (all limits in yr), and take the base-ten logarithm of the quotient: 0.60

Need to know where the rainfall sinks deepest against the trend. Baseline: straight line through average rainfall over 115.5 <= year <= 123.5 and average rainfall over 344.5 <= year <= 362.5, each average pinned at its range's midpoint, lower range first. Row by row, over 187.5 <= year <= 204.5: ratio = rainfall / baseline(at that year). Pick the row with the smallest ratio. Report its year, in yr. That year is 198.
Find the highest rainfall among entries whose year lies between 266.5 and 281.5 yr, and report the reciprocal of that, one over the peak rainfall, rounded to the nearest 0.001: 0.081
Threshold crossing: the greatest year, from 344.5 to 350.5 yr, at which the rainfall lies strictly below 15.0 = 350 yr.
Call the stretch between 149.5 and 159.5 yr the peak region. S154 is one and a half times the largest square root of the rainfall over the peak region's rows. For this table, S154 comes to 5.92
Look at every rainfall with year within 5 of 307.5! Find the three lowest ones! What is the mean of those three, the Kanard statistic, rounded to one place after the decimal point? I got 12.2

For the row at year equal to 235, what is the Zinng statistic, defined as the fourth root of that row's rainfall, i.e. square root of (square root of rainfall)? 1.87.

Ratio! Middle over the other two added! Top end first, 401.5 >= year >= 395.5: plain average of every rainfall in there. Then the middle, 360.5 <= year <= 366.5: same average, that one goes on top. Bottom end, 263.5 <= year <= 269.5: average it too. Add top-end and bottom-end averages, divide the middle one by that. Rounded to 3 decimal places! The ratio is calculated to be 0.584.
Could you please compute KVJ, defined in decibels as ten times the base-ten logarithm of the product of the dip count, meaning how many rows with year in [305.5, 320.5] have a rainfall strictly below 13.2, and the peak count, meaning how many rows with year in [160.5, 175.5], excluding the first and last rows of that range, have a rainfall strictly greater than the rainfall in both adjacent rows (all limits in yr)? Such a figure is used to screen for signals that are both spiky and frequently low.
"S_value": 10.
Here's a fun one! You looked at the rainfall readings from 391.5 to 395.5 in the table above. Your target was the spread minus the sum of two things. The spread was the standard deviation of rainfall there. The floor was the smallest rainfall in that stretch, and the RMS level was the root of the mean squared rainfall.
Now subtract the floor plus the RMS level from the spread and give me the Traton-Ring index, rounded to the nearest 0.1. -31.8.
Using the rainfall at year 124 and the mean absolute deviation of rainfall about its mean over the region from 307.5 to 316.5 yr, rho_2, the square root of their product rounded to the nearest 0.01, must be 2.71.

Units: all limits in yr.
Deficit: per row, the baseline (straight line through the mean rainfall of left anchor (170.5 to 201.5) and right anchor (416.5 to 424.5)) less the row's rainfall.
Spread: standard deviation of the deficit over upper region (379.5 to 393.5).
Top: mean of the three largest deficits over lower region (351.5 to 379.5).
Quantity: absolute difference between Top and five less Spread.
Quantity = 3.1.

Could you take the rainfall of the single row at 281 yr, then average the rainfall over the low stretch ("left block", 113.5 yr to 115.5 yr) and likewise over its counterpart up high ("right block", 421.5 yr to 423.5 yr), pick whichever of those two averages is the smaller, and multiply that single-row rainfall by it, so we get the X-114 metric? 158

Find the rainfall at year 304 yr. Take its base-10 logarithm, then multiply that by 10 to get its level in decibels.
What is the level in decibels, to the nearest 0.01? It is 10.83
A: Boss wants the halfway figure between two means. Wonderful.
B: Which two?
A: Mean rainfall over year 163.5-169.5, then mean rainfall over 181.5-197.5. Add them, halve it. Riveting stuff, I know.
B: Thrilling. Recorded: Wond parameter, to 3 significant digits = 13.7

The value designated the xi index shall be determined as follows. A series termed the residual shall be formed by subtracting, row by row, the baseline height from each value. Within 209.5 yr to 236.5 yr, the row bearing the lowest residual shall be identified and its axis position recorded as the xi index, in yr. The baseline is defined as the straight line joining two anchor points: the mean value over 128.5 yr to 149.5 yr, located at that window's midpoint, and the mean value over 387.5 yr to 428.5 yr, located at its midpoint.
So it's 235 yr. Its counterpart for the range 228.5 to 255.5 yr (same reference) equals 251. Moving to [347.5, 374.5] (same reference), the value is 350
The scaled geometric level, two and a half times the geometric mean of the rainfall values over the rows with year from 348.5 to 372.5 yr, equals 37.9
